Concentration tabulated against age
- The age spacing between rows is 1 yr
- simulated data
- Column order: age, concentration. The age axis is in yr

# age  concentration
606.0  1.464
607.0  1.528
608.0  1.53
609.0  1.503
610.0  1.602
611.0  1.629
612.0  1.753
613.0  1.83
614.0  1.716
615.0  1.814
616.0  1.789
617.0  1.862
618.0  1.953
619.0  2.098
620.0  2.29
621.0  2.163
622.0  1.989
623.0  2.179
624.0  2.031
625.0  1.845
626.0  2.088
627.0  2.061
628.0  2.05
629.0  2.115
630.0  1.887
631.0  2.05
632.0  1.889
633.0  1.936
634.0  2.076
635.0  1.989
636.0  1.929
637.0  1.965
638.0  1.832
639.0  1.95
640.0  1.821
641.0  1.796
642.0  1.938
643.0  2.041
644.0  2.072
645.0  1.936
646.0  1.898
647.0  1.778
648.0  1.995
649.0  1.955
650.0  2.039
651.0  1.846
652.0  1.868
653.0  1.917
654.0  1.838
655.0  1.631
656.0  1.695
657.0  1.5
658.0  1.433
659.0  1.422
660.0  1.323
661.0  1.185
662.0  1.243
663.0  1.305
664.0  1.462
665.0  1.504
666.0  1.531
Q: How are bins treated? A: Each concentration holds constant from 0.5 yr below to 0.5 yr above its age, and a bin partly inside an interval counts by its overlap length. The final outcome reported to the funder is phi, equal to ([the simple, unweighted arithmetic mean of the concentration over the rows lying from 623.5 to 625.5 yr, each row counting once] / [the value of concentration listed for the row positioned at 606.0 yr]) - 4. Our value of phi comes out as -2.68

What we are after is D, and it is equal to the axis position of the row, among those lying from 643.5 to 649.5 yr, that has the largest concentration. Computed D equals 644.0 yr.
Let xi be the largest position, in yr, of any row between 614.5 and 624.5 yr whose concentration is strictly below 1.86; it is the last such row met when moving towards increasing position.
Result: 616.0 yr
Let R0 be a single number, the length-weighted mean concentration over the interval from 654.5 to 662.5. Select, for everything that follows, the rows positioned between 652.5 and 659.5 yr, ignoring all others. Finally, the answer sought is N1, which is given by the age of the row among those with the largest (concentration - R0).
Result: 653.0 yr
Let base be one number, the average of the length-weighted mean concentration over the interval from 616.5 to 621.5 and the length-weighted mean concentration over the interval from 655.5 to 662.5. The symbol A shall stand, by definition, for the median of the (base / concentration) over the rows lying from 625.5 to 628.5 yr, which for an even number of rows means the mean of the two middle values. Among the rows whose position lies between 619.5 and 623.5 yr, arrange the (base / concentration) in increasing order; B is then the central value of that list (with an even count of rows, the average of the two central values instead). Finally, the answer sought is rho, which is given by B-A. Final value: -0.04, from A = 0.84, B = 0.80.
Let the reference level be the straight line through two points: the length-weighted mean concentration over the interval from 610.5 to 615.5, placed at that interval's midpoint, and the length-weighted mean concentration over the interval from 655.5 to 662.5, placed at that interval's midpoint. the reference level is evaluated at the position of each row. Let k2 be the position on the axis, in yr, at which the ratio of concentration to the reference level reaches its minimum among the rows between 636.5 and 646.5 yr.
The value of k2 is 641.0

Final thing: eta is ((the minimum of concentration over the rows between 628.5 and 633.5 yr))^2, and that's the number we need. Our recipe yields 3.6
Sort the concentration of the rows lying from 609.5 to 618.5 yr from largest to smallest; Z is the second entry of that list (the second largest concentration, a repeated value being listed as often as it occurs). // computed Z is 1.862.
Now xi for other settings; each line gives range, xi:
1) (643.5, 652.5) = 651.0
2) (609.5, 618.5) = 616.0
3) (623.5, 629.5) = 625.0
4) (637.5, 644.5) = 641.0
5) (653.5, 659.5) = 659.0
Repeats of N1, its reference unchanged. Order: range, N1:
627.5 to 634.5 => 629.0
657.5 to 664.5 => 664.0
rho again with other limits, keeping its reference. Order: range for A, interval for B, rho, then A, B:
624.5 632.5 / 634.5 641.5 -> 0.05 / 0.85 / 0.90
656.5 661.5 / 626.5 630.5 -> -0.38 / 1.22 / 0.84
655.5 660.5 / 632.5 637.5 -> -0.33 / 1.21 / 0.88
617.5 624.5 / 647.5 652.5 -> 0.06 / 0.83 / 0.89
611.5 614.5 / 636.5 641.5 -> -0.04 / 0.99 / 0.95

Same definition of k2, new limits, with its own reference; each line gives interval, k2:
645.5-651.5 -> 647.0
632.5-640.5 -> 638.0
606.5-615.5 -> 609.0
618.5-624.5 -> 622.0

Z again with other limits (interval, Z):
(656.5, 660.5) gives 1.433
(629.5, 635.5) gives 2.05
